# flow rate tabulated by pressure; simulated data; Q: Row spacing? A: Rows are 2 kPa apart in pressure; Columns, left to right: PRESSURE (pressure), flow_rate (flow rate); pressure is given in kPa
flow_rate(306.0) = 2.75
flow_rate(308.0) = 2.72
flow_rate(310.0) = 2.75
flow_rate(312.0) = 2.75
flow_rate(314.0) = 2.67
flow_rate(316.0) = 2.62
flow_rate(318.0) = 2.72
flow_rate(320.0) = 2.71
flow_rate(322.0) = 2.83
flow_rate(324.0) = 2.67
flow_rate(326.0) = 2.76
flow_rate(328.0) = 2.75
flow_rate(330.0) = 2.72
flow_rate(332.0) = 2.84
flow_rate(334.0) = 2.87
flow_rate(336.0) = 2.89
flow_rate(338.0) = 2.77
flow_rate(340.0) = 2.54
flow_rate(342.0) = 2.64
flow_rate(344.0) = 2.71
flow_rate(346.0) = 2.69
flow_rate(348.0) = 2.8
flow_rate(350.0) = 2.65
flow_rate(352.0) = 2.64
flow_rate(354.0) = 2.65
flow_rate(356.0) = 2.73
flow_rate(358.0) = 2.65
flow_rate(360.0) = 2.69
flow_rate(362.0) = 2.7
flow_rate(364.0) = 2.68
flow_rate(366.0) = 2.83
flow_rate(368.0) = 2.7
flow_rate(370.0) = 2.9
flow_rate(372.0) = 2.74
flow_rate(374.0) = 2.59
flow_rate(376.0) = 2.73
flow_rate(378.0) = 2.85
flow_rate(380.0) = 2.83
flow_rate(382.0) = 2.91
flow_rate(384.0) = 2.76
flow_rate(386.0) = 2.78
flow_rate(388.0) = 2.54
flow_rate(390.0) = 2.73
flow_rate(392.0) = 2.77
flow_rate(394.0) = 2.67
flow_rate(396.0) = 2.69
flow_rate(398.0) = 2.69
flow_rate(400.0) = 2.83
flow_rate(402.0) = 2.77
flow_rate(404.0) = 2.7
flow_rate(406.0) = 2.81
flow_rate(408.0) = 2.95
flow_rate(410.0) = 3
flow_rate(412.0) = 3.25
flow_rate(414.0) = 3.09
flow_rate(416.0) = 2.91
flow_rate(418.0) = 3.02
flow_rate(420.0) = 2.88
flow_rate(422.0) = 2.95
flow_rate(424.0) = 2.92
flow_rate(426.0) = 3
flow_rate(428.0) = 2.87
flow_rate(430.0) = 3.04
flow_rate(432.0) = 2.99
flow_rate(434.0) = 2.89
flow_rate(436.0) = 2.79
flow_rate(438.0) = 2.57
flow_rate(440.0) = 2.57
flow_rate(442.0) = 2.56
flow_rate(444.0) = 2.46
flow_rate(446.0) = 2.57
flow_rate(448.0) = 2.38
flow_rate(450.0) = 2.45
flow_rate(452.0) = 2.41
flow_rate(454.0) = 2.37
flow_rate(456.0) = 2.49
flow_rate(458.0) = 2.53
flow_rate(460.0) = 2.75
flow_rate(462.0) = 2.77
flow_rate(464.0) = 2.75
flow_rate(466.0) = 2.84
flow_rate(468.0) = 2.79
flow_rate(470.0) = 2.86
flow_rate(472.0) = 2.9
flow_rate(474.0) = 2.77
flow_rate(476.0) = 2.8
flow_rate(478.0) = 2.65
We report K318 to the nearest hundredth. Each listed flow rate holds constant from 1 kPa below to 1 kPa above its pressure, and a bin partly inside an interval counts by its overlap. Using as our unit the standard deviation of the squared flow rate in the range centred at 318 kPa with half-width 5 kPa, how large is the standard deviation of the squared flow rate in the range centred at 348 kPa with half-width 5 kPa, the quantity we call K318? 0.82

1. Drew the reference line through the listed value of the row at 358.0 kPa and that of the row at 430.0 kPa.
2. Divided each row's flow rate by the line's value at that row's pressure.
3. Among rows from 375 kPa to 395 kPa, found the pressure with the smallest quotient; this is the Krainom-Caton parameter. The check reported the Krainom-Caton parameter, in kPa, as 388.0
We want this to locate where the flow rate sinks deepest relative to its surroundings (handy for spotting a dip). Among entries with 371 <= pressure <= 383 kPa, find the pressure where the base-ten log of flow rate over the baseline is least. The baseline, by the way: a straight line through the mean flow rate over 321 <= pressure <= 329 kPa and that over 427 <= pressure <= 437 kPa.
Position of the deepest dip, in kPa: 374.0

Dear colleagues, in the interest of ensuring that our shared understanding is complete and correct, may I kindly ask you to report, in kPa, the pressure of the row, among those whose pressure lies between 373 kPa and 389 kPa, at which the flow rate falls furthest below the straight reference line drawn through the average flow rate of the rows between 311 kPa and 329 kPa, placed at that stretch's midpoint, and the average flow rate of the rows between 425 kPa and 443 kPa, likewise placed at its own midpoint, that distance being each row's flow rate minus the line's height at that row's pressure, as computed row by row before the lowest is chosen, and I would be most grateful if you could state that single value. 388.0 kPa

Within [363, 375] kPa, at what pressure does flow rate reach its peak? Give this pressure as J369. 370.0 kPa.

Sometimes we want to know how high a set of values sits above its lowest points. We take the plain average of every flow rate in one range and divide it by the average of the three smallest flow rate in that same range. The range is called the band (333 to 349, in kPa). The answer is 1.044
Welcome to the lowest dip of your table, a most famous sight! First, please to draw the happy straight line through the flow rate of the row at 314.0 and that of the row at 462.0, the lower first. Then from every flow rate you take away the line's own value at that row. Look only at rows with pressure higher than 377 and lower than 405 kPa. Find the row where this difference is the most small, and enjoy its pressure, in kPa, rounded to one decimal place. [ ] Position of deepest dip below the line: 388.0 kPa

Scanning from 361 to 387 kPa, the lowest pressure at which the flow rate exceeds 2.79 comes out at 366.0 kPa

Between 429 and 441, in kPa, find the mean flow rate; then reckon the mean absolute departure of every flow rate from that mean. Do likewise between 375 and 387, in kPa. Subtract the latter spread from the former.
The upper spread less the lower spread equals 0.11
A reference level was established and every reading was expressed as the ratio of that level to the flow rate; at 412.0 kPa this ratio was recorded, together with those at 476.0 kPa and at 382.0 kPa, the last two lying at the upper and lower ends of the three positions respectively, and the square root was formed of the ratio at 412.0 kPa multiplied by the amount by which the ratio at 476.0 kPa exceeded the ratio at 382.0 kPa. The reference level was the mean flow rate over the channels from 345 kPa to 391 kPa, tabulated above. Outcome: 0.18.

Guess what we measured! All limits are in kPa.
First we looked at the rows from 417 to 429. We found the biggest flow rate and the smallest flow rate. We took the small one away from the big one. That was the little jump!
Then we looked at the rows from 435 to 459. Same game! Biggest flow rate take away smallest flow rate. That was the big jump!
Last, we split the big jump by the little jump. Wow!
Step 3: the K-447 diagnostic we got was 2.8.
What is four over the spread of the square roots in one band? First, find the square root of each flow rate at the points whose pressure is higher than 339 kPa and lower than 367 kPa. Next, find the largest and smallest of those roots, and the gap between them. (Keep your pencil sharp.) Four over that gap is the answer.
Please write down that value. 45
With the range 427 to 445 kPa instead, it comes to 23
